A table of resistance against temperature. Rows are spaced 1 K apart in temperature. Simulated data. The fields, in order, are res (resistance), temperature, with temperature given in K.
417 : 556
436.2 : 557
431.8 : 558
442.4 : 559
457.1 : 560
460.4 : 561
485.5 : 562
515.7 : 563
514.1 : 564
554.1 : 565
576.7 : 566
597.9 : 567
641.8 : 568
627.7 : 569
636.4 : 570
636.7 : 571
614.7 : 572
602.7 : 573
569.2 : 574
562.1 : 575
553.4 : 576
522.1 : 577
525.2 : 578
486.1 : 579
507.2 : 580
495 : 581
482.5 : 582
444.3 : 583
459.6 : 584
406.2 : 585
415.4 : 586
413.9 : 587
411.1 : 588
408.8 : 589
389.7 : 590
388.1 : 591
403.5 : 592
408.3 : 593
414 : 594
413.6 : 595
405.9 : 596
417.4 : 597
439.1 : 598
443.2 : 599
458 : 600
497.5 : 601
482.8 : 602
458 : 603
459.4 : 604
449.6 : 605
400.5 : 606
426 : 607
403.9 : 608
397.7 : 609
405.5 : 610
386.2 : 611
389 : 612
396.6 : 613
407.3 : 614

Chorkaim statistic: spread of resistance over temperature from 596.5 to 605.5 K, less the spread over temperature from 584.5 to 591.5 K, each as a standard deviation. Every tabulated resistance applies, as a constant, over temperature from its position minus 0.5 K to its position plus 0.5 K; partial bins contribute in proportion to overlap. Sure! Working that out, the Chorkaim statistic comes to 12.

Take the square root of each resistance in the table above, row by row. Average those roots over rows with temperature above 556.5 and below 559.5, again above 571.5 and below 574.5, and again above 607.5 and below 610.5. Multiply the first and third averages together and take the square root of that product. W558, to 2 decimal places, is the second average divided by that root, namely 1.19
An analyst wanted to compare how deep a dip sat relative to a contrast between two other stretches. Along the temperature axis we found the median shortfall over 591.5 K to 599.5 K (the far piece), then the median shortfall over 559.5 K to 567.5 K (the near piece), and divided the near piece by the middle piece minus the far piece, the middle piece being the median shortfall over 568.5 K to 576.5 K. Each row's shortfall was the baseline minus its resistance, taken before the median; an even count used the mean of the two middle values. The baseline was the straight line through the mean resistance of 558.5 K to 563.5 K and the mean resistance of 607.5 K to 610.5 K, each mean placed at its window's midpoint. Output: 0.3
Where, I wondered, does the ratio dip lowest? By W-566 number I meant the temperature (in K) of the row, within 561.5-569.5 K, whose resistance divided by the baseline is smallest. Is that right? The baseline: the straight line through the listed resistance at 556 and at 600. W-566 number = 562 K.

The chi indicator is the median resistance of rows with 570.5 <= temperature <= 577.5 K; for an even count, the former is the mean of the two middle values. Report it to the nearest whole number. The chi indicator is 569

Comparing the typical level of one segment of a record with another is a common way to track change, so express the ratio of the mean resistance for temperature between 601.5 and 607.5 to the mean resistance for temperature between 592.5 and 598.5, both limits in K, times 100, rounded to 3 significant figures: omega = 107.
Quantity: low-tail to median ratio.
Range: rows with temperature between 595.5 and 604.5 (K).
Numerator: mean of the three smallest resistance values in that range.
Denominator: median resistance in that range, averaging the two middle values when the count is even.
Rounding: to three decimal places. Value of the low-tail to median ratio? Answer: 0.919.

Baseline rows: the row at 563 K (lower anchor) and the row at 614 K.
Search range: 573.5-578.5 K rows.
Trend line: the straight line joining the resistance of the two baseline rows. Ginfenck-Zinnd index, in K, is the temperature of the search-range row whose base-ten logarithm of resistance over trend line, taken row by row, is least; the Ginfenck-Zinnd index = 577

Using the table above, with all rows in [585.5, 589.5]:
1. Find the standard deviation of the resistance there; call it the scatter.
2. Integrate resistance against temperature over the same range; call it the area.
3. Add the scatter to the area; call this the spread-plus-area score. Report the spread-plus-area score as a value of 1652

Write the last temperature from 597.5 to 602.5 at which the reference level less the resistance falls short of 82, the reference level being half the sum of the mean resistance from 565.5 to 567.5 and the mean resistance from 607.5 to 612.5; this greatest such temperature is 602 K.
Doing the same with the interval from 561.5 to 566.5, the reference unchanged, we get 566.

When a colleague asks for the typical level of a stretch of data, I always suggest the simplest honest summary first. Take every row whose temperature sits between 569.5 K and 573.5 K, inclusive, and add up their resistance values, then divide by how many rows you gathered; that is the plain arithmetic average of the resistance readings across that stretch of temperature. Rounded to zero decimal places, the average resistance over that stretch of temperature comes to 623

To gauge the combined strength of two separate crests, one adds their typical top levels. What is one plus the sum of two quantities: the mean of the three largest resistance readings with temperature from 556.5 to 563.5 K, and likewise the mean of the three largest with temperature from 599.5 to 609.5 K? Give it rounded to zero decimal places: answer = 968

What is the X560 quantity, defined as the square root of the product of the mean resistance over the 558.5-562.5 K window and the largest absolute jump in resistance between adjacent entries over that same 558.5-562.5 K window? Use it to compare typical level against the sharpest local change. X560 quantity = 108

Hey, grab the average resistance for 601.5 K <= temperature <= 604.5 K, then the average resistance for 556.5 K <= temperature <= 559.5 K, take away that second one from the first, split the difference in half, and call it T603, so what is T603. 15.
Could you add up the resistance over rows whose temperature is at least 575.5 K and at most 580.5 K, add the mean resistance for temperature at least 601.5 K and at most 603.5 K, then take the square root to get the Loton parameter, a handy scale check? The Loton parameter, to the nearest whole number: 55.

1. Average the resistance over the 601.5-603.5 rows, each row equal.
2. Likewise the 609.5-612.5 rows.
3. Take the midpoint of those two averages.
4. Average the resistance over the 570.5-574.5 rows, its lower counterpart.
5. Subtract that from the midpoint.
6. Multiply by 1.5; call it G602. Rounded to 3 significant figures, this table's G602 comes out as -261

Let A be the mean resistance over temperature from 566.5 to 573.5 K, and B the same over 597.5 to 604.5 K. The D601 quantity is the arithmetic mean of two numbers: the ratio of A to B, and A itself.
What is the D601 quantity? 312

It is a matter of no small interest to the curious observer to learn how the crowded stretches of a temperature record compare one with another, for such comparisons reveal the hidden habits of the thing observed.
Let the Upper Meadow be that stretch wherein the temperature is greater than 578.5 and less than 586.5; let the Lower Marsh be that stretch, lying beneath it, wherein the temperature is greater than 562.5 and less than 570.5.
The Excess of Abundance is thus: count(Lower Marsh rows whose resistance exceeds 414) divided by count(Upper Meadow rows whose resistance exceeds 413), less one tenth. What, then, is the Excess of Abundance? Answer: 1.0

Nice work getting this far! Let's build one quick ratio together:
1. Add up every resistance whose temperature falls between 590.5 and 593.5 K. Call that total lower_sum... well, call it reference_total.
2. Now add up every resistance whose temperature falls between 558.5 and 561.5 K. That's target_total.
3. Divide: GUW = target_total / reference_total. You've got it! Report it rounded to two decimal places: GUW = 1.13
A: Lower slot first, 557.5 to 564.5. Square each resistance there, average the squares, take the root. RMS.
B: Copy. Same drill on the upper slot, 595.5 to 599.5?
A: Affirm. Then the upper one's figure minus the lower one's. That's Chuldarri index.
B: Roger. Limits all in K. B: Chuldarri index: -47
